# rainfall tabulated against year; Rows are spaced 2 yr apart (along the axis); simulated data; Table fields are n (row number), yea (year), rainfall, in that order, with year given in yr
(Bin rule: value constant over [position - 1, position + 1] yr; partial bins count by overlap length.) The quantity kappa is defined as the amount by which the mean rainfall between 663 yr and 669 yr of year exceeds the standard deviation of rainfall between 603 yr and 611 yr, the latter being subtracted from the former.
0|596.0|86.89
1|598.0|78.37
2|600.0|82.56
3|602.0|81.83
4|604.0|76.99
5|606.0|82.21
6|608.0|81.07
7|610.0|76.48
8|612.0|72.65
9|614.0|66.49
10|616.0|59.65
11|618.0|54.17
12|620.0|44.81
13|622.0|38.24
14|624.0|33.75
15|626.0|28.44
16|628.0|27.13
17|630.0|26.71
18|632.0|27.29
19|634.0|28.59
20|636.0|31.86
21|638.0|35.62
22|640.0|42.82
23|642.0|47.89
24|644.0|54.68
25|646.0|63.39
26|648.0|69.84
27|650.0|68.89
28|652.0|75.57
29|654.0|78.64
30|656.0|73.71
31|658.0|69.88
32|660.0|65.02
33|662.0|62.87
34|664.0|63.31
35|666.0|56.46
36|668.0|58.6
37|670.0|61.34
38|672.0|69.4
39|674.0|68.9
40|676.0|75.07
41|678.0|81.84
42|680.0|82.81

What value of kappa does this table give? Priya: 57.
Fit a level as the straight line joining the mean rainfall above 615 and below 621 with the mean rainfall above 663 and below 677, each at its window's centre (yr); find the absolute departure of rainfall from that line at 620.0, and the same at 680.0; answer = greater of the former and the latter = 16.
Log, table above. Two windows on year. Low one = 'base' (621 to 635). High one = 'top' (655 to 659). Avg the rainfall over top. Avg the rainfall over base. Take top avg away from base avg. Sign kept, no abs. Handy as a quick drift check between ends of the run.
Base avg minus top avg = -42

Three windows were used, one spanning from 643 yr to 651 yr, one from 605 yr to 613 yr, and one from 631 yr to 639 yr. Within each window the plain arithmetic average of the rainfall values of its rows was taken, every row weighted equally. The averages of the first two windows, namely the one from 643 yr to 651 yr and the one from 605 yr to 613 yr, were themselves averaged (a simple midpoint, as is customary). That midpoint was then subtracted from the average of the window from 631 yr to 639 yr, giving -40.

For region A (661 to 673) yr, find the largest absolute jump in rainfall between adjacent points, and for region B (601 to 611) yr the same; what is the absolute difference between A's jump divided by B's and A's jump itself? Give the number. 6.5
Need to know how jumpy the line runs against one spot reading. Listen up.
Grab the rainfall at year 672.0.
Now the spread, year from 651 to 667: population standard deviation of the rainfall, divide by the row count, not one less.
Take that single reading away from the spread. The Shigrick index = -62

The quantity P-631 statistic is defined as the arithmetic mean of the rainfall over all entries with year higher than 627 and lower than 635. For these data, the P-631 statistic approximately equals 27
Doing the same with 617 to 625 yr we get 43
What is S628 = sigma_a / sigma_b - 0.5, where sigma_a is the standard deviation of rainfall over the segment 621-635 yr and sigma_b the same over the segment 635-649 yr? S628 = -0.2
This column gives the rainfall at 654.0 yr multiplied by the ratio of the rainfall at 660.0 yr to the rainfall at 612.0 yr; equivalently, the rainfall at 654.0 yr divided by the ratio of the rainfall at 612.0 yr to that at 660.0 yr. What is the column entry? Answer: 70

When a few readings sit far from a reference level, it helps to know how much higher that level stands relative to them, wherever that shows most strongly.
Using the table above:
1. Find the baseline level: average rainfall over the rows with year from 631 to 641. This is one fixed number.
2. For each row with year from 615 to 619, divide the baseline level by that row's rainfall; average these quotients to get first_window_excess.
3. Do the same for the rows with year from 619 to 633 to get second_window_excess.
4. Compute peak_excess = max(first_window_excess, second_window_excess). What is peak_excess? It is 1.06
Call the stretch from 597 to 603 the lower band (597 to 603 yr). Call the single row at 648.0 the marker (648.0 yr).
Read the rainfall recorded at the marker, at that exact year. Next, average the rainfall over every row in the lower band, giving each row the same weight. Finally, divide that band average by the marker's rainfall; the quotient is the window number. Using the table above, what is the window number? 1.2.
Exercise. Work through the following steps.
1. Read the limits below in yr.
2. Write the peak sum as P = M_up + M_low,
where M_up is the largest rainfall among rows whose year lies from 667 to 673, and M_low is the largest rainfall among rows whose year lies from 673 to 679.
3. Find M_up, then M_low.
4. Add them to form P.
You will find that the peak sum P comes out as 151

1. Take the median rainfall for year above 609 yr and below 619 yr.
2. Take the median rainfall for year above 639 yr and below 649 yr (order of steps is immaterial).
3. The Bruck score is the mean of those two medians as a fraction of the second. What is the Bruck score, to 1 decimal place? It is 1.1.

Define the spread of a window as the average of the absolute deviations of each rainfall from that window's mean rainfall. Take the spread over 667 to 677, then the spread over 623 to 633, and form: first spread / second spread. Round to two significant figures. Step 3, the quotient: 2.6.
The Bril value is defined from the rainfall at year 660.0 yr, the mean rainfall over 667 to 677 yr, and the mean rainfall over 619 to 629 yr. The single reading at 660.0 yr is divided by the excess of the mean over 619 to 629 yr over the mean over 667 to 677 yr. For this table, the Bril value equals -2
